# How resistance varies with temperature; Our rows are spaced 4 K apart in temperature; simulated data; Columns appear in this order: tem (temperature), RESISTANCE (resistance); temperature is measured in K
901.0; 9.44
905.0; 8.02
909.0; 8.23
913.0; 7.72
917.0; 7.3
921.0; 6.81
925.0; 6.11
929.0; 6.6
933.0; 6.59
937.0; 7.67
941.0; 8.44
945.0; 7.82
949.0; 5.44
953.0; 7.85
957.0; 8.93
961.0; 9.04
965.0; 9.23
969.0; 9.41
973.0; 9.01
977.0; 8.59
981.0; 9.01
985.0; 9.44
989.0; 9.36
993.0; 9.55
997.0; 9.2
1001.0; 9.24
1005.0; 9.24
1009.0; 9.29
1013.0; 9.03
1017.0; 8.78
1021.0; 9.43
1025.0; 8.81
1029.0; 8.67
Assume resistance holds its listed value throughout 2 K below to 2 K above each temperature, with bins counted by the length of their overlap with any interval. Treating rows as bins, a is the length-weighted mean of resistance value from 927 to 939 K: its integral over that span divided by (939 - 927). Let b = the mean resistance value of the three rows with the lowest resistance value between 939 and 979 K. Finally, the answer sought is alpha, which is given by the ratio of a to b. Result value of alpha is 1.0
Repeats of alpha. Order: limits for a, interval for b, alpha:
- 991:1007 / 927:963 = 1.5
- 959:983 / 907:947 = 1.4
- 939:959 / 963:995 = 0.9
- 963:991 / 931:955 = 1.4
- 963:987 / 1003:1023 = 1.0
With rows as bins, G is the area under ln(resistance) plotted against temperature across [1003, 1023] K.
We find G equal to 44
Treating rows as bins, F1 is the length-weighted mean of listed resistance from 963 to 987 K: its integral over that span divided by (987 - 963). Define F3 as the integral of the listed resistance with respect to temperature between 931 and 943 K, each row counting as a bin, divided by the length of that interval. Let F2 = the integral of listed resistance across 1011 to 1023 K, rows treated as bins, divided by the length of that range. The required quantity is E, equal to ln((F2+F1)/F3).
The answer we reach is 0.88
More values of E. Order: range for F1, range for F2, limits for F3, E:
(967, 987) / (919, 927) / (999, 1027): 0.53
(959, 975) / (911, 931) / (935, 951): 0.78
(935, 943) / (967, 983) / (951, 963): 0.68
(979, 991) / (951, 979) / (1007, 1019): 0.70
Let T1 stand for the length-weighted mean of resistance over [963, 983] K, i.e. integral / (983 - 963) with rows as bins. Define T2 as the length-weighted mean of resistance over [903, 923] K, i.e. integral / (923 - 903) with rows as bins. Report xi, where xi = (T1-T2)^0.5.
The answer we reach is 1.20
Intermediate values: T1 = 9.05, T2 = 7.6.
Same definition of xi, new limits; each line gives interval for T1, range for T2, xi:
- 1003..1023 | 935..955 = 1.31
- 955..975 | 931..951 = 1.39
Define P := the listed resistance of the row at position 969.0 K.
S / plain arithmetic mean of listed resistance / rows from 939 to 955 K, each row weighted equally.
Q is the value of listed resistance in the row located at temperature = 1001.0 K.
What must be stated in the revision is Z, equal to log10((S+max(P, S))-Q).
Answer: 0.88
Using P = 9.41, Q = 9.24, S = 7.4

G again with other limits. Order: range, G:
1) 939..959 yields 41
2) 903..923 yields 41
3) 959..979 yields 44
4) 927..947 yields 40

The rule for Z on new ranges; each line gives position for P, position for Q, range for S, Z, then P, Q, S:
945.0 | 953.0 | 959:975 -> 1.02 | 7.82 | 7.85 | 9.2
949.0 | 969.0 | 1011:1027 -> 0.94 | 5.44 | 9.41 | 9.0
